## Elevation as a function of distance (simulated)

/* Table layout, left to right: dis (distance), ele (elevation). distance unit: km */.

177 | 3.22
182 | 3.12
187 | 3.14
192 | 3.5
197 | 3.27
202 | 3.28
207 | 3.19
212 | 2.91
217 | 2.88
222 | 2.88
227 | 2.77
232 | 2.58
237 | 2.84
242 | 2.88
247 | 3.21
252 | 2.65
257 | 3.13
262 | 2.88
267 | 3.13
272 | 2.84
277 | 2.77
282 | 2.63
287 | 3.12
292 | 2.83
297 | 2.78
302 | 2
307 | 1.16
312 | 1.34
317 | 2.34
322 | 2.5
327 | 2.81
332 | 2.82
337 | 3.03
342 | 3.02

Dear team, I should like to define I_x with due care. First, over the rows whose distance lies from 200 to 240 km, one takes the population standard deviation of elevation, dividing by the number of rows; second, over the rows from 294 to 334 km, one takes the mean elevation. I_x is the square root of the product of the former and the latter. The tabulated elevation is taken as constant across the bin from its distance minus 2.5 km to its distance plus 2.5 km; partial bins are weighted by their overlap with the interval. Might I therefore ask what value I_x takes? 0.68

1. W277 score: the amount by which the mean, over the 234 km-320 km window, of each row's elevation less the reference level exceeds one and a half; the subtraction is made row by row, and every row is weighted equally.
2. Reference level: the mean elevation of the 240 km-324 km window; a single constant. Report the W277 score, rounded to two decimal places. -1.48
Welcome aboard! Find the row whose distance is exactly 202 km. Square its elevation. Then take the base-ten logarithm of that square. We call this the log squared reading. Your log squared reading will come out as 1.03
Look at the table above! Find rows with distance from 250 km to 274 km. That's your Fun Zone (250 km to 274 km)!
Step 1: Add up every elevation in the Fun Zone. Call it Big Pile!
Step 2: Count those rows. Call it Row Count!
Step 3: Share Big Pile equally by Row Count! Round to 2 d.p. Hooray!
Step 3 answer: 2.93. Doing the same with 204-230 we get 2.93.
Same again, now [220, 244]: 2.79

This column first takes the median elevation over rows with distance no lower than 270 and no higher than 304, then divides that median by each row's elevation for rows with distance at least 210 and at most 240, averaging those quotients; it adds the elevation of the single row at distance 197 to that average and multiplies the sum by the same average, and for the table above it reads 4.2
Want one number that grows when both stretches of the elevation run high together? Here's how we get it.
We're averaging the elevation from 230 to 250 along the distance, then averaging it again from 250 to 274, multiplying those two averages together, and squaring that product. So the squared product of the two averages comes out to 71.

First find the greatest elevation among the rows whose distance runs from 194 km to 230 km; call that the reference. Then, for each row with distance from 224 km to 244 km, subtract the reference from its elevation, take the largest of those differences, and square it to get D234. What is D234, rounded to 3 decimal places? 0.160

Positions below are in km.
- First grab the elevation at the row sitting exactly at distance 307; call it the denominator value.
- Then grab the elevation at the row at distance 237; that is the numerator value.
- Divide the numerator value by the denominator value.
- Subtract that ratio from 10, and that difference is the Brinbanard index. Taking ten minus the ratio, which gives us 7.55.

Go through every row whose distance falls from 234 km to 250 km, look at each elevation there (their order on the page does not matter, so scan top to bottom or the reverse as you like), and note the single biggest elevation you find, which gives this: 3.21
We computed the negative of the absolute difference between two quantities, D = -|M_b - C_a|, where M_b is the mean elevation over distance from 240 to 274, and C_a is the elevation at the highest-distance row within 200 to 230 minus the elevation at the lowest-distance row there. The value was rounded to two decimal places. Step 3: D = -3.47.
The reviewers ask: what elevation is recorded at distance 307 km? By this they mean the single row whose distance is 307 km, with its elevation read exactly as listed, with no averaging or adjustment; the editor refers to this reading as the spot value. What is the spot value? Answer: 1.16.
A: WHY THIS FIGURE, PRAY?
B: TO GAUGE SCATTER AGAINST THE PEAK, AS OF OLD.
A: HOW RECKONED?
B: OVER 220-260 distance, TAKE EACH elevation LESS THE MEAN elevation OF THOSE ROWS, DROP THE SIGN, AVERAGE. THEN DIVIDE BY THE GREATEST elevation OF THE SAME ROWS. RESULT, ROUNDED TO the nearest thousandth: 0.049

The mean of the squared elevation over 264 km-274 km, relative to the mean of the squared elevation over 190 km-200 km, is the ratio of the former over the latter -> 0.78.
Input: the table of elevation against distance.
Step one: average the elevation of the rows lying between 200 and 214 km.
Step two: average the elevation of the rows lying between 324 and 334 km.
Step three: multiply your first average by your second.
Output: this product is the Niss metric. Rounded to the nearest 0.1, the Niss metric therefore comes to 8.8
